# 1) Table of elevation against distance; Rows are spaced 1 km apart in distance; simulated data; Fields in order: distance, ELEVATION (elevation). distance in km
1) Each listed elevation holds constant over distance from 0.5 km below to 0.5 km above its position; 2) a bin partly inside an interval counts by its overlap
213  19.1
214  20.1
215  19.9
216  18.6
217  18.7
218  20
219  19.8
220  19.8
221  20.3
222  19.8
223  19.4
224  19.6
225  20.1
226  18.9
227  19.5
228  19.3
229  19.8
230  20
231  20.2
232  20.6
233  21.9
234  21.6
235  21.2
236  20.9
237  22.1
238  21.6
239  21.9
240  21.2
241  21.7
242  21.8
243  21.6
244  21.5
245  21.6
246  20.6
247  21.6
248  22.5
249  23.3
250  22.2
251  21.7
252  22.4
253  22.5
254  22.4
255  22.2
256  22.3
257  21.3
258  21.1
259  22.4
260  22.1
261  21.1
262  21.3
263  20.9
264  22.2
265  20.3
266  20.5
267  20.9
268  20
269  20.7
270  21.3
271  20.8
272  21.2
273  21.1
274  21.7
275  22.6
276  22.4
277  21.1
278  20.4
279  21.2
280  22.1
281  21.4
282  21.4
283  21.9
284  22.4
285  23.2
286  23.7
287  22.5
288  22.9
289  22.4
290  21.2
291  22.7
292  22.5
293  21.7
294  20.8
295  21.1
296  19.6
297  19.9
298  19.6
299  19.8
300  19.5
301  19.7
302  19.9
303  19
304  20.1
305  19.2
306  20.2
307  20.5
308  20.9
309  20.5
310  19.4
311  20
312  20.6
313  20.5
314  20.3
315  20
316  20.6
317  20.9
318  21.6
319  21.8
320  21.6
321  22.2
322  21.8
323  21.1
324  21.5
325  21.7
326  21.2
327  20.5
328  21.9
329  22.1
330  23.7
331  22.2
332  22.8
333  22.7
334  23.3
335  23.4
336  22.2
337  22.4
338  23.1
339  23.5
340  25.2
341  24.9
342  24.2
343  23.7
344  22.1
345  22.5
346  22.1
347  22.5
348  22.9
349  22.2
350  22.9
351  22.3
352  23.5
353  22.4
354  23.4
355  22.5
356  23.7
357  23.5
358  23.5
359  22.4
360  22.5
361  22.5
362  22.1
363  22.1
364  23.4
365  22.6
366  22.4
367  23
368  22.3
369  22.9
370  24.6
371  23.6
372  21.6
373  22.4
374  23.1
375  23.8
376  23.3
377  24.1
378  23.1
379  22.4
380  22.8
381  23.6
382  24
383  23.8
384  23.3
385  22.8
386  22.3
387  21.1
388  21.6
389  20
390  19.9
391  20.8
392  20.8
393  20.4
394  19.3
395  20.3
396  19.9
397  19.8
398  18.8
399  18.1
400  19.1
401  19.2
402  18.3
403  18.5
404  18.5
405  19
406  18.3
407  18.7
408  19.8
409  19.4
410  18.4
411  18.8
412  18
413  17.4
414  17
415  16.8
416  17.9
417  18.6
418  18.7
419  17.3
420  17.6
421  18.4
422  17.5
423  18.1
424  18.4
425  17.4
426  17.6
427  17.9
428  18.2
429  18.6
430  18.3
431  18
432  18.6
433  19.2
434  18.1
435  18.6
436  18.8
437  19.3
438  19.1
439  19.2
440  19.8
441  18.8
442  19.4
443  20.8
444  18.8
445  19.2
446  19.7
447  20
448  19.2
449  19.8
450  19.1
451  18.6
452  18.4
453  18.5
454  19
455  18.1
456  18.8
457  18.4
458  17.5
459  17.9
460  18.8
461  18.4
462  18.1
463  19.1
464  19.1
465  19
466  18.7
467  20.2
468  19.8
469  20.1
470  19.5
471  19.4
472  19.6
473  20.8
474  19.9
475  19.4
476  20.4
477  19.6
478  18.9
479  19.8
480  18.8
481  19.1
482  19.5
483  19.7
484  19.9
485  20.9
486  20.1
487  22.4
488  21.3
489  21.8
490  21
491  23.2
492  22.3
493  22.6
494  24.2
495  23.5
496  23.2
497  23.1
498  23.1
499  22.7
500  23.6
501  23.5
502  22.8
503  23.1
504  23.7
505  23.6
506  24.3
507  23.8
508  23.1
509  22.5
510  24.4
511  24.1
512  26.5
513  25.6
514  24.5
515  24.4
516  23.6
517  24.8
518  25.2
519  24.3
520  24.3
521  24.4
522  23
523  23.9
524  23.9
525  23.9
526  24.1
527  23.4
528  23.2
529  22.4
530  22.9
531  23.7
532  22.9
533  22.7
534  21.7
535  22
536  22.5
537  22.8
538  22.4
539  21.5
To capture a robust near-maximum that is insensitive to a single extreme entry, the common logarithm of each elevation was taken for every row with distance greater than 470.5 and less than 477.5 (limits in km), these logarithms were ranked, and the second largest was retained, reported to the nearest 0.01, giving 1.31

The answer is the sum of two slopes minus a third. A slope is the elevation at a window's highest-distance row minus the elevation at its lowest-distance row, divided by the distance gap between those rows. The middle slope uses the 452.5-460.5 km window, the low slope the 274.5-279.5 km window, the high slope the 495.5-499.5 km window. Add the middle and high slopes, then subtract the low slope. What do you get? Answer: 0.2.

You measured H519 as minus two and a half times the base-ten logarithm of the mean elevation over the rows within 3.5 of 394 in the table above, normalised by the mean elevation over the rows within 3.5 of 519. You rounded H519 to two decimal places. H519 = 0.20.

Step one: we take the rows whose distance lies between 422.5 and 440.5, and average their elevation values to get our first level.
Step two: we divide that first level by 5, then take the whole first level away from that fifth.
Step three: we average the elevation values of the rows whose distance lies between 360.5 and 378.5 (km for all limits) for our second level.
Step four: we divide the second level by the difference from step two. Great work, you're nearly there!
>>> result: -1.5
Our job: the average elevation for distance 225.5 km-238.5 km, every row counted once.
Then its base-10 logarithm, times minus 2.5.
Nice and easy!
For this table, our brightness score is -3.28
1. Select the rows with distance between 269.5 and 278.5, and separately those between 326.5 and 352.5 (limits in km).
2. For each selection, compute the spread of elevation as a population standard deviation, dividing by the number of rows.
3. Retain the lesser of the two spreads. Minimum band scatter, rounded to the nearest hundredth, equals 0.68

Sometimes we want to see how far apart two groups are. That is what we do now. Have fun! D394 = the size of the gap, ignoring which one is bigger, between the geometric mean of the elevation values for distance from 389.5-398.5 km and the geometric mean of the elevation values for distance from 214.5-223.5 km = 0.41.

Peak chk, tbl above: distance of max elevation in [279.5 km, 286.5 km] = 286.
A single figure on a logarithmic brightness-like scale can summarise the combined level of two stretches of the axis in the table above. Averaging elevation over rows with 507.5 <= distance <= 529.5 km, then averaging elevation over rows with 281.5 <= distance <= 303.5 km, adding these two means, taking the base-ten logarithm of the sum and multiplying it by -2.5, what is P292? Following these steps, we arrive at -4.14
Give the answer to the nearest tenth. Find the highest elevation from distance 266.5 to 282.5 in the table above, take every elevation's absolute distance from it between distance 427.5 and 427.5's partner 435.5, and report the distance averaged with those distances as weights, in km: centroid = 431.4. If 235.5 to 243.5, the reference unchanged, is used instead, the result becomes 239.3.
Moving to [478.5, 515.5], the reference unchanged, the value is 495.0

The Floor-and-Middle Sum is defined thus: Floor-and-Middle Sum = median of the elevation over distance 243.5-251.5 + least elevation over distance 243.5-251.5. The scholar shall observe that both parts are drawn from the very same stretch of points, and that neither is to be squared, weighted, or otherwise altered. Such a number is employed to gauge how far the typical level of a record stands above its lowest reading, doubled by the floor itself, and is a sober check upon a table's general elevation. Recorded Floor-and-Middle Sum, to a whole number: 42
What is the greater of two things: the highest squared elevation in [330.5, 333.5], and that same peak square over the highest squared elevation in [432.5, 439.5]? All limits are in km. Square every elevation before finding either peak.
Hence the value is 520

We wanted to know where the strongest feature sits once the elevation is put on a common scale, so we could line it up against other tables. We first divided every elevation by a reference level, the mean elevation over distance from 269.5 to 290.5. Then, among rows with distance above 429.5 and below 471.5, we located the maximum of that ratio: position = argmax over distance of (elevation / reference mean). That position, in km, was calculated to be 443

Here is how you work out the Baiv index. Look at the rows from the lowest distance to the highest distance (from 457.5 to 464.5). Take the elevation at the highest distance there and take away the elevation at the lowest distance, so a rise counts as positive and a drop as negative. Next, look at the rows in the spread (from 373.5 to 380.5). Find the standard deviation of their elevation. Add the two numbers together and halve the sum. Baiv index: 1.1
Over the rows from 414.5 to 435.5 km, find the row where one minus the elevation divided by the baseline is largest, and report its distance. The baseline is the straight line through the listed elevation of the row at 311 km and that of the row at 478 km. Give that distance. 415 km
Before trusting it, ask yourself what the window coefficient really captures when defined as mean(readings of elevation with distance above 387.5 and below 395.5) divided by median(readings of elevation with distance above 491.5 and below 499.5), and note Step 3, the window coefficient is 0.88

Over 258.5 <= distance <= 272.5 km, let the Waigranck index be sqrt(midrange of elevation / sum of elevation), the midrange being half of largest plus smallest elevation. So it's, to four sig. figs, 0.2678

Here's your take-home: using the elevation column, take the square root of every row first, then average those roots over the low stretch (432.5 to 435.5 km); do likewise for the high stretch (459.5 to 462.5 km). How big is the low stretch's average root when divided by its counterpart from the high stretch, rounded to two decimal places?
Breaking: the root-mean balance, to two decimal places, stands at 1.01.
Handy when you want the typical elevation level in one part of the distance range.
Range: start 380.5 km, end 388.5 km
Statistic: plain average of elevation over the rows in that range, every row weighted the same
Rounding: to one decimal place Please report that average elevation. 22.8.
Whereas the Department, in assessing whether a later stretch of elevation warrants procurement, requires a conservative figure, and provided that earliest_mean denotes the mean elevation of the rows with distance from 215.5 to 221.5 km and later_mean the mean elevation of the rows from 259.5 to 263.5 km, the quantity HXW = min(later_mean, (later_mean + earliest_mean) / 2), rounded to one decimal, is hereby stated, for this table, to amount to 20.4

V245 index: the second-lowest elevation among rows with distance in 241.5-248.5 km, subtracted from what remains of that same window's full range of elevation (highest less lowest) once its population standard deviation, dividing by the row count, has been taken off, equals -20.1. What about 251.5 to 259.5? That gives -20.4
